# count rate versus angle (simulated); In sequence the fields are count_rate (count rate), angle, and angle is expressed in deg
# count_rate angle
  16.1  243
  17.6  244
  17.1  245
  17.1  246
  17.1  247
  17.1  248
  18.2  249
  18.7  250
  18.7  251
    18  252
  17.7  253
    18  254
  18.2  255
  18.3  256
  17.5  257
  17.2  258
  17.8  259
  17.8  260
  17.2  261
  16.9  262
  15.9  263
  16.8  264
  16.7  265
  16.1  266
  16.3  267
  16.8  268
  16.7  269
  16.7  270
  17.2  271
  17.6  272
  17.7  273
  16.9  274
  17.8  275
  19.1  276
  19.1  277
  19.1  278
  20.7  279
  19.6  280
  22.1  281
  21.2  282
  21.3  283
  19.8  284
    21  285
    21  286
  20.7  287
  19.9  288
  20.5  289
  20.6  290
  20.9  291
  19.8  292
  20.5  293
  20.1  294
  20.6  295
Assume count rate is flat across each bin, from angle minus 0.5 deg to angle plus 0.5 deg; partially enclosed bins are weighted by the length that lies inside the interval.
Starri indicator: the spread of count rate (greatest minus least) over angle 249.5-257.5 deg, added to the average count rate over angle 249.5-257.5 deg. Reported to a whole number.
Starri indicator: 19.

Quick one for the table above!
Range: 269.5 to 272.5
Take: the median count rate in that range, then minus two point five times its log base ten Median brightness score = -3.09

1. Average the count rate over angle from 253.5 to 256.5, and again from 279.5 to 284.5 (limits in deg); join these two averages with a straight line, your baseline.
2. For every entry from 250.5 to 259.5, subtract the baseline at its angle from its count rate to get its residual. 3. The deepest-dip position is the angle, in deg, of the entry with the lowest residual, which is 258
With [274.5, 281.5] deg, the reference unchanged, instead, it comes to 275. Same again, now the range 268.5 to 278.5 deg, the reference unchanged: 274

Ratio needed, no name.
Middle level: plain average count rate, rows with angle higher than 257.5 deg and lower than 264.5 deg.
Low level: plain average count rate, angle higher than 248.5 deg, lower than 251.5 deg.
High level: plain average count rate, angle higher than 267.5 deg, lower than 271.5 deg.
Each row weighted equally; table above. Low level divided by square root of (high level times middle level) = 1.092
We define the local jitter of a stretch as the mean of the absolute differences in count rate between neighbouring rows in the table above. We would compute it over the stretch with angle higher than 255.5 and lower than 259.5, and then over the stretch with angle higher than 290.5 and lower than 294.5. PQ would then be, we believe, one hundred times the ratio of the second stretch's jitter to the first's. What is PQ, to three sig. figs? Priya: 129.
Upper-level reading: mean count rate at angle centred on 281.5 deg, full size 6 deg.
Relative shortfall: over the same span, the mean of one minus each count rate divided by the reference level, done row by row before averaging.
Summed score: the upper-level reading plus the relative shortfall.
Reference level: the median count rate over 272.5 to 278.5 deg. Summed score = 20.7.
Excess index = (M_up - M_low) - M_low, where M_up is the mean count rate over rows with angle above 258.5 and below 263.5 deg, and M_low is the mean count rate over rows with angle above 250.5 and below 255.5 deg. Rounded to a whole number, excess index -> -19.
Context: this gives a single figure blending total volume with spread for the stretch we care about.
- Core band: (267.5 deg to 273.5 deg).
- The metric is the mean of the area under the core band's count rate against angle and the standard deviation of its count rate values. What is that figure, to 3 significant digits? 51.6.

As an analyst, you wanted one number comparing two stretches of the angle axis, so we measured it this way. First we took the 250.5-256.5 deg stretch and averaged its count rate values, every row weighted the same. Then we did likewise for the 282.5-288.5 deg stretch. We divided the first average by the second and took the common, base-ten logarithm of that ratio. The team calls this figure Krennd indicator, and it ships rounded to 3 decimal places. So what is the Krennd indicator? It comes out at -0.055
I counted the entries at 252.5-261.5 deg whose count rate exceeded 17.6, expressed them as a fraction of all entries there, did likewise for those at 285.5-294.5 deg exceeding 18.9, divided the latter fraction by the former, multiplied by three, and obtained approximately 4.5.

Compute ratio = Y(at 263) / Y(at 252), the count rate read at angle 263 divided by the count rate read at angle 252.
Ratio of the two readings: 0.88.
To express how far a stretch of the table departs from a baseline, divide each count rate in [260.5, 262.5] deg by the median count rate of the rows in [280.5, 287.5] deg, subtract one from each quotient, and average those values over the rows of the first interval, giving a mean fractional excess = -0.188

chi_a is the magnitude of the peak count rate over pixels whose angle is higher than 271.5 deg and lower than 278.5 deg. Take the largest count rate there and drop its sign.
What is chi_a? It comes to 19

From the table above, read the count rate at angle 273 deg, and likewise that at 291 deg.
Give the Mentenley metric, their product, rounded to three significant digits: 370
